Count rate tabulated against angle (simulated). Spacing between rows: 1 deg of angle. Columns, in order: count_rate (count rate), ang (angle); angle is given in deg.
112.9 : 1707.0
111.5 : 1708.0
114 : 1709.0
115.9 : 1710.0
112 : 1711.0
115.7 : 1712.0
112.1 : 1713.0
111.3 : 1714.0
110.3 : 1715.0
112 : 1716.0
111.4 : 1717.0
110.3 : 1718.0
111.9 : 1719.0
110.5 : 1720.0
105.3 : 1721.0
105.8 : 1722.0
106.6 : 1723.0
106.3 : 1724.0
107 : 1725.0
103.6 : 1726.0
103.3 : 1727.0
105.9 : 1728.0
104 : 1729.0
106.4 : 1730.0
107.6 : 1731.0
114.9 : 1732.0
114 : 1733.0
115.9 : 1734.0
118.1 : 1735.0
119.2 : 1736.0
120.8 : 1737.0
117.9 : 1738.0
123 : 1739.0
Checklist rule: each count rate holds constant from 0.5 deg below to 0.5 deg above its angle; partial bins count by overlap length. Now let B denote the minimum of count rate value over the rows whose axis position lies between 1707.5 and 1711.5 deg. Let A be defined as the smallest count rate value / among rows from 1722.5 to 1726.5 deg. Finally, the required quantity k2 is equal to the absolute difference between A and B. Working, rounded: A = 103.6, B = 111.5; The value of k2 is 8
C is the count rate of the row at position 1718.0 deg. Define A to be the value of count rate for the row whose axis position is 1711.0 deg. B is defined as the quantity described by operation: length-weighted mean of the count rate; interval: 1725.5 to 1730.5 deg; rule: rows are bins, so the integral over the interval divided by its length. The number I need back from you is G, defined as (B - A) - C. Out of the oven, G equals -118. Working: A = 112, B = 105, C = 110.3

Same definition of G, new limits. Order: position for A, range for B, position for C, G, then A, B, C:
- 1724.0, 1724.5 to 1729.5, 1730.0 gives -108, 106.3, 105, 106.4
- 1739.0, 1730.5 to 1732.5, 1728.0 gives -118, 123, 111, 105.9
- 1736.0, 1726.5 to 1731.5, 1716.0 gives -126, 119.2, 105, 112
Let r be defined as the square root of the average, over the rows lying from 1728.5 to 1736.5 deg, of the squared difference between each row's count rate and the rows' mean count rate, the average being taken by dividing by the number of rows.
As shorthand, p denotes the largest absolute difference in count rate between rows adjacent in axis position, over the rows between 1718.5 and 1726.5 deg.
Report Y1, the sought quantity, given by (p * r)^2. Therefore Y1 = 775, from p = 5.2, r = 5.4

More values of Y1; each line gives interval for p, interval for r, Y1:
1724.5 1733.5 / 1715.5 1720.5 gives 26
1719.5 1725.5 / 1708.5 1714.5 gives 90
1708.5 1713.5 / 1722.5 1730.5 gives 30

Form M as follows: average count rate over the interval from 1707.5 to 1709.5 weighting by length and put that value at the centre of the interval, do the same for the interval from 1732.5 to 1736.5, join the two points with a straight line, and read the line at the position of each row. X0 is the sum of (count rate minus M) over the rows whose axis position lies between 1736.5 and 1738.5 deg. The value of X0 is 4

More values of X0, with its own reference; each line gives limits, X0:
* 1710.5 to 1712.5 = 1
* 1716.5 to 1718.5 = -7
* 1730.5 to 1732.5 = -10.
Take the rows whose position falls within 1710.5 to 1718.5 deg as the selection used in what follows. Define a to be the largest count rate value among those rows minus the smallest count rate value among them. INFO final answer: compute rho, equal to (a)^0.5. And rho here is 2.3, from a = 5.4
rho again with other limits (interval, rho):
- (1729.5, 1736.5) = 3.6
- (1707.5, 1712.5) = 2.1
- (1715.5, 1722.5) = 2.6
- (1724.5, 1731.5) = 2.1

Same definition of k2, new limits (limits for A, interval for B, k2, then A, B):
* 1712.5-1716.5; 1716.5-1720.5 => 0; 110.3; 110.3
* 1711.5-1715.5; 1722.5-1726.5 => 7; 110.3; 103.6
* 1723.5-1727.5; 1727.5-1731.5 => 1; 103.3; 104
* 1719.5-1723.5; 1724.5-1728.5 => 2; 105.3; 103.3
